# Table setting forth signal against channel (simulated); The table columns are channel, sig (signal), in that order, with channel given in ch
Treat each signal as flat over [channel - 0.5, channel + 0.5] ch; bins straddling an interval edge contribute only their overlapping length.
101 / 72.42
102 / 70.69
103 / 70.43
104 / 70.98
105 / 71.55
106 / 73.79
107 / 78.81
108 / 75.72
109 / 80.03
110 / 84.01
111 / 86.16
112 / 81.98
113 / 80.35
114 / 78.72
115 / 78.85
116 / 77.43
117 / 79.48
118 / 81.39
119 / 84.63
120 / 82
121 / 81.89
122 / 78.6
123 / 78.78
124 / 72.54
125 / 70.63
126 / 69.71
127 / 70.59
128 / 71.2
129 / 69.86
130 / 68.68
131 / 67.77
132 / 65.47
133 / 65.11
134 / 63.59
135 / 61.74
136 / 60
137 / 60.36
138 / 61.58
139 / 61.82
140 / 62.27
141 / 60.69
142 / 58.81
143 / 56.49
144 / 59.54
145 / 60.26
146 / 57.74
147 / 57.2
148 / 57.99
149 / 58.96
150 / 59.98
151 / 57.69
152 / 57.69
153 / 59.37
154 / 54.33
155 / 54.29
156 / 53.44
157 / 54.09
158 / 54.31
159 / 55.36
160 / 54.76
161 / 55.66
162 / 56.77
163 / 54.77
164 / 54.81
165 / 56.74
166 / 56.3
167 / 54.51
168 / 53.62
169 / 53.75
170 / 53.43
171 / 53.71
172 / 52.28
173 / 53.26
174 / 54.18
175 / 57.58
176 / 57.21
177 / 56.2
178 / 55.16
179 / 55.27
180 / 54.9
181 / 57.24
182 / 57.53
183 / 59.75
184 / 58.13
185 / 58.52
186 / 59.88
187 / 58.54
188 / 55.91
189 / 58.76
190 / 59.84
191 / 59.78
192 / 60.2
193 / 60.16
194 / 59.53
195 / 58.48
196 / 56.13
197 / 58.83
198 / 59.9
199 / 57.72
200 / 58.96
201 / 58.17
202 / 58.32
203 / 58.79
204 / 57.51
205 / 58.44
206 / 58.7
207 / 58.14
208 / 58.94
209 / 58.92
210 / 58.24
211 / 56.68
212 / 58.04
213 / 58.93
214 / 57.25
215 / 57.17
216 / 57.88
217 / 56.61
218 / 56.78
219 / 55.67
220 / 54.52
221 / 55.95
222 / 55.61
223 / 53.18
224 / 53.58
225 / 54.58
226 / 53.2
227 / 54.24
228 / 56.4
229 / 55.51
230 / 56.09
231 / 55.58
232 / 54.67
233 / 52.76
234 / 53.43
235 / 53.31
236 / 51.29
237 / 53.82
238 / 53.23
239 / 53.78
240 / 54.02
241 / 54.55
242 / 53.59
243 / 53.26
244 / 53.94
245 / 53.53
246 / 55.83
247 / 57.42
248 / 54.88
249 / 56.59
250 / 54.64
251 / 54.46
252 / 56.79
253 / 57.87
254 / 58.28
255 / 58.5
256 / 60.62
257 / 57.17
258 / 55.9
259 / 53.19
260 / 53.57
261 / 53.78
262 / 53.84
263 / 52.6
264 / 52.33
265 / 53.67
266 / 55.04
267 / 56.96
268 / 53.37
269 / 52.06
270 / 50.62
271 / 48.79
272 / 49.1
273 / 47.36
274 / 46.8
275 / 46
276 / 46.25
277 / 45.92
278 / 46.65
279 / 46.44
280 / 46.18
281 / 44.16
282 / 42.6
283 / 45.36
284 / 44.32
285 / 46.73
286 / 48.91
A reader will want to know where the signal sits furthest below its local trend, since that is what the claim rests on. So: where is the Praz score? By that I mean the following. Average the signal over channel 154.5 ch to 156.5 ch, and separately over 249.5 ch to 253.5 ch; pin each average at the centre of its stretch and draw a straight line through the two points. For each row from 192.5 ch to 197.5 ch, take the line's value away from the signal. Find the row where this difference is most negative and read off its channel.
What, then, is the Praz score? 196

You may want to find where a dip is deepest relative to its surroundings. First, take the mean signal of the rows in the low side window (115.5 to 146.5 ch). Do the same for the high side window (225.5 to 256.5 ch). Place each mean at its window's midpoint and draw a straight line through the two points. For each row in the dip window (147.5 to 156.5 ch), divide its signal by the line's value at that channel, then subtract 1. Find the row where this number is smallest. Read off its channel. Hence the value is 156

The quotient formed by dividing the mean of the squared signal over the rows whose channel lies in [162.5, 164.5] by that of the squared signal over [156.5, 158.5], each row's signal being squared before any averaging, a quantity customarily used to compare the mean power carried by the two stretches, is 1.0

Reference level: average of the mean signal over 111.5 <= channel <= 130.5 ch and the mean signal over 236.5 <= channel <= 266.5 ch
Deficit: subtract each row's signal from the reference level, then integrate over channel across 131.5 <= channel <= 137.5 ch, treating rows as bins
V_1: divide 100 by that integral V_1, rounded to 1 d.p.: 5.3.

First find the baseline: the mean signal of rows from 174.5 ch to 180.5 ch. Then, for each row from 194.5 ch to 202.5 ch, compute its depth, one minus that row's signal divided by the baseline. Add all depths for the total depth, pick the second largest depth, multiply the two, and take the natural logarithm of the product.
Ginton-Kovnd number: -4.6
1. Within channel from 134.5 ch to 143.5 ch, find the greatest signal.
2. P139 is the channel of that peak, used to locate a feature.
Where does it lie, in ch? 140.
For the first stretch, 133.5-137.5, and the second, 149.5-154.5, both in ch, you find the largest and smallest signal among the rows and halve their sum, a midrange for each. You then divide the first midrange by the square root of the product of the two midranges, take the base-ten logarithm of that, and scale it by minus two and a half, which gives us -0.042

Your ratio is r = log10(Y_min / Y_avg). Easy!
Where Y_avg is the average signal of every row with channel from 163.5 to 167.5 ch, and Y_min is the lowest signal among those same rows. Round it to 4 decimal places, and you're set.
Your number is -0.0085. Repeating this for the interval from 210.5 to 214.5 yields -0.0079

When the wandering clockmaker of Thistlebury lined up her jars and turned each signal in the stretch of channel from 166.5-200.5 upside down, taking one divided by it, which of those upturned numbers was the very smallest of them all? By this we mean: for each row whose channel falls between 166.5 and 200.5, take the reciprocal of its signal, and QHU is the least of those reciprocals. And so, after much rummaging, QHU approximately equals 0.0166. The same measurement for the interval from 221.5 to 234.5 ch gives 0.0177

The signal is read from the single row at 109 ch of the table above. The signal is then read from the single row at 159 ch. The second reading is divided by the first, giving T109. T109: 0.69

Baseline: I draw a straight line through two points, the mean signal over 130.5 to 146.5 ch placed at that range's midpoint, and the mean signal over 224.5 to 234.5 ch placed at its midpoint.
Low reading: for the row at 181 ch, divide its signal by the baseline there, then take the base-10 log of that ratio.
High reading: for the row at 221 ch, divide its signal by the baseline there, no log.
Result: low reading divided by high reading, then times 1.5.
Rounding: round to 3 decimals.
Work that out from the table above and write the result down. -0.012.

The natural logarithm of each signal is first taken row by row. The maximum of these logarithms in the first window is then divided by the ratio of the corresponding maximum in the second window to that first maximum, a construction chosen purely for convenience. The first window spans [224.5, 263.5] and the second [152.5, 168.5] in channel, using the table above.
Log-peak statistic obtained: 4.13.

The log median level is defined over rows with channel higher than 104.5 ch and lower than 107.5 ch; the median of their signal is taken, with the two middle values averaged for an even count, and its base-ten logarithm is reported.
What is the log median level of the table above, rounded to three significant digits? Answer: 1.87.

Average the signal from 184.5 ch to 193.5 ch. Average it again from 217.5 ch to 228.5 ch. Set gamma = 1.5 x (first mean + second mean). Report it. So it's 171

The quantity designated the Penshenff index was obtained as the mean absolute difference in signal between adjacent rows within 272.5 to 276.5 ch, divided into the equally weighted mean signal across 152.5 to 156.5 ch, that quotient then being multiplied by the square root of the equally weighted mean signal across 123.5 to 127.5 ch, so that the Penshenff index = 868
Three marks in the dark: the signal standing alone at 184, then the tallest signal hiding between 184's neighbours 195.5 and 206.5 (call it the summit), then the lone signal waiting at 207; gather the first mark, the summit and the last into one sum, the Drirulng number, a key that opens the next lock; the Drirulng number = 176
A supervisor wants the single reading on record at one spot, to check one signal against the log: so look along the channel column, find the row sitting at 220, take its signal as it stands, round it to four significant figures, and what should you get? 54.52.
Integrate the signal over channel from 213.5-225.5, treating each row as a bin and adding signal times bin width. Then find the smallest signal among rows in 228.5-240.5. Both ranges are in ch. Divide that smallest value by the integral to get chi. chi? 0.077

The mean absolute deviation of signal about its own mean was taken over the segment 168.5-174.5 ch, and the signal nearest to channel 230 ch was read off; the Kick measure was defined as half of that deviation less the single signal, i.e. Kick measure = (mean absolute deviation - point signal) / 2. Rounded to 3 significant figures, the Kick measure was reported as -27.8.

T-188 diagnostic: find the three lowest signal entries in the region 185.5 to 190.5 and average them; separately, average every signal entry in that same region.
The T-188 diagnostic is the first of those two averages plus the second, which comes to 116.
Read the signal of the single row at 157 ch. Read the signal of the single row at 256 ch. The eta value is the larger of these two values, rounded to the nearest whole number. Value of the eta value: 61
